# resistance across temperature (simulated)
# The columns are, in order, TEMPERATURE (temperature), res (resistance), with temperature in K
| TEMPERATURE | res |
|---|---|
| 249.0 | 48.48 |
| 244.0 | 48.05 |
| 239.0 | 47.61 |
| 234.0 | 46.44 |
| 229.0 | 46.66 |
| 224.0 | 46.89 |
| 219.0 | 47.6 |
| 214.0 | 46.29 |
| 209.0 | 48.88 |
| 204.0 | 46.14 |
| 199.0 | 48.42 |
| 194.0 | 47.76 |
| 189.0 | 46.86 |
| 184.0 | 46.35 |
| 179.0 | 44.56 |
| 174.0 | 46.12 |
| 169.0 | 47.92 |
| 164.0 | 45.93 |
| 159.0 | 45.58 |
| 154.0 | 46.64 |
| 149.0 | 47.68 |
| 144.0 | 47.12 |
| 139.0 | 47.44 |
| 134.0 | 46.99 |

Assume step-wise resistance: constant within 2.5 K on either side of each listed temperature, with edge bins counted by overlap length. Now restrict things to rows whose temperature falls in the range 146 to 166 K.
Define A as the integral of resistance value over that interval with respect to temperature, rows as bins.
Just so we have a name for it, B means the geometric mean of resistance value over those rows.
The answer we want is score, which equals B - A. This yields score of -883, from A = 930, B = 46.5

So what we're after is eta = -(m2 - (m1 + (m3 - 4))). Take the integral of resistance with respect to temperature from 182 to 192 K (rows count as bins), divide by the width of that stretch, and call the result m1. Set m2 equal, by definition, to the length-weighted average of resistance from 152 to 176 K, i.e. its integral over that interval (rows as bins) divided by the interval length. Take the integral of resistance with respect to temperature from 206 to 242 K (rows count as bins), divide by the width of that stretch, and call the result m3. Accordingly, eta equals 43.4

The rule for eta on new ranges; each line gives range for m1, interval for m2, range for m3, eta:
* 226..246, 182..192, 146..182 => 42.8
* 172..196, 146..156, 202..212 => 42.6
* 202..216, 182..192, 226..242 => 43.4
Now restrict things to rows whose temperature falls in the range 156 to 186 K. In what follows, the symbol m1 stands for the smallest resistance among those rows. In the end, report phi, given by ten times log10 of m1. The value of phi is 16.5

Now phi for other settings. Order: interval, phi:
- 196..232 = 16.6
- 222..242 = 16.7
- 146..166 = 16.6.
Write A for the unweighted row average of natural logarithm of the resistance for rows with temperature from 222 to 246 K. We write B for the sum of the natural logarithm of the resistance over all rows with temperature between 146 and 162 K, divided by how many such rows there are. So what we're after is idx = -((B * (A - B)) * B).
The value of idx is -0.16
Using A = 3.85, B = 3.84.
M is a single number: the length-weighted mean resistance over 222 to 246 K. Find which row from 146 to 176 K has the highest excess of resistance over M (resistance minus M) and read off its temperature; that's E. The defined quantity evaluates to 169.0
